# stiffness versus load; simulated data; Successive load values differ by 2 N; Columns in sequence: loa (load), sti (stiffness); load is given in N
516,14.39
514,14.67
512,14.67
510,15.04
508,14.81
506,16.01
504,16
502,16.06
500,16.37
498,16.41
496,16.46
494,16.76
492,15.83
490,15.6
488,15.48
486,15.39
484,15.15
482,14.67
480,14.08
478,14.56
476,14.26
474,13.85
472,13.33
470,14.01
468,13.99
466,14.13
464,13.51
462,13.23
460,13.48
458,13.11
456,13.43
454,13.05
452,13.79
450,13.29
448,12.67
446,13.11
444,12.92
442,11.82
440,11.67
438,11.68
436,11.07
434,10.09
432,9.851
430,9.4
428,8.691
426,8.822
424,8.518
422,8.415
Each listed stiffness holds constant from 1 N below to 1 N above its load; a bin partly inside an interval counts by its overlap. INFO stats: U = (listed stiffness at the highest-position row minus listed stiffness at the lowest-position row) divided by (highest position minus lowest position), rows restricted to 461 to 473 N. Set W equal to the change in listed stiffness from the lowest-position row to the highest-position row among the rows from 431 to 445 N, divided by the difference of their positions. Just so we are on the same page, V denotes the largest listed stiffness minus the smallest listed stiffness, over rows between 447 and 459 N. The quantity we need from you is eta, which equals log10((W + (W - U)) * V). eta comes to -0.3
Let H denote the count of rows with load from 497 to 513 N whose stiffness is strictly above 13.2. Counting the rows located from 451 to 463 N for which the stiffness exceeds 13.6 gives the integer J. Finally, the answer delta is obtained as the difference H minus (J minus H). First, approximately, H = 8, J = 1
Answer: 15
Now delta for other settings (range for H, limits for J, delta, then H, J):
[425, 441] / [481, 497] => -8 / 0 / 8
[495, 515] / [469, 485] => 13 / 10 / 7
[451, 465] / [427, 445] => 10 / 5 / 0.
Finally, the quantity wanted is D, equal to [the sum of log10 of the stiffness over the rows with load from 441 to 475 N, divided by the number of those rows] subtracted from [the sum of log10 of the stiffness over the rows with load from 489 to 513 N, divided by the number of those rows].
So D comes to 0.075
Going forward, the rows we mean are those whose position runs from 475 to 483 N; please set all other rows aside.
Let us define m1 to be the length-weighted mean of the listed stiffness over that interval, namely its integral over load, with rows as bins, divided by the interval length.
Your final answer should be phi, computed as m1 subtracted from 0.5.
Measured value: -13.9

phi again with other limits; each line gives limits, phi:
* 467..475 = -13.3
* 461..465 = -12.9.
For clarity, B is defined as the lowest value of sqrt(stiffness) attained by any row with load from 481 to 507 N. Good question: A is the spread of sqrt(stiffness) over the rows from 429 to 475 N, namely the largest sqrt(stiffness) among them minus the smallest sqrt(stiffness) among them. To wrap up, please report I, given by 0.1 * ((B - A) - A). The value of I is 0.24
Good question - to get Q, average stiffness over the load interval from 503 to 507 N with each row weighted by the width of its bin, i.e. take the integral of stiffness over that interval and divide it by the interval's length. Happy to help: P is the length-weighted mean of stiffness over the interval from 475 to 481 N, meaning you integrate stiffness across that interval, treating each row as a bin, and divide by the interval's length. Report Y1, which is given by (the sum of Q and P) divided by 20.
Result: 1.52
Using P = 14.3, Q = 16.0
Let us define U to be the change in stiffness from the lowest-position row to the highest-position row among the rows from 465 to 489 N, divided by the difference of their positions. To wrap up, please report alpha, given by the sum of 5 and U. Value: 5.06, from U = 0.06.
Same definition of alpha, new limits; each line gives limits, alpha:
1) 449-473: 5.00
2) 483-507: 5.04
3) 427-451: 5.21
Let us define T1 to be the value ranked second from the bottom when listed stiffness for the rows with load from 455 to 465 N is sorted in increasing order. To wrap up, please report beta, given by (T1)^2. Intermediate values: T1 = 13.23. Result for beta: 175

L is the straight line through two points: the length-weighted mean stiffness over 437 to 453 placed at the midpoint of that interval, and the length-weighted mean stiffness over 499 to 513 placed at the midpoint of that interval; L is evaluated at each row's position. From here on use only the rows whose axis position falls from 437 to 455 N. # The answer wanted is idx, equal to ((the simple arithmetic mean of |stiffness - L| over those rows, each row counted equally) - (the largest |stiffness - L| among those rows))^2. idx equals 0.141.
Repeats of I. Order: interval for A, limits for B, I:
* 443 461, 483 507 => 0.36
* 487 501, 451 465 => 0.33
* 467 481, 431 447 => 0.28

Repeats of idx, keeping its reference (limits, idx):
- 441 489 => 0.229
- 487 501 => 0.397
